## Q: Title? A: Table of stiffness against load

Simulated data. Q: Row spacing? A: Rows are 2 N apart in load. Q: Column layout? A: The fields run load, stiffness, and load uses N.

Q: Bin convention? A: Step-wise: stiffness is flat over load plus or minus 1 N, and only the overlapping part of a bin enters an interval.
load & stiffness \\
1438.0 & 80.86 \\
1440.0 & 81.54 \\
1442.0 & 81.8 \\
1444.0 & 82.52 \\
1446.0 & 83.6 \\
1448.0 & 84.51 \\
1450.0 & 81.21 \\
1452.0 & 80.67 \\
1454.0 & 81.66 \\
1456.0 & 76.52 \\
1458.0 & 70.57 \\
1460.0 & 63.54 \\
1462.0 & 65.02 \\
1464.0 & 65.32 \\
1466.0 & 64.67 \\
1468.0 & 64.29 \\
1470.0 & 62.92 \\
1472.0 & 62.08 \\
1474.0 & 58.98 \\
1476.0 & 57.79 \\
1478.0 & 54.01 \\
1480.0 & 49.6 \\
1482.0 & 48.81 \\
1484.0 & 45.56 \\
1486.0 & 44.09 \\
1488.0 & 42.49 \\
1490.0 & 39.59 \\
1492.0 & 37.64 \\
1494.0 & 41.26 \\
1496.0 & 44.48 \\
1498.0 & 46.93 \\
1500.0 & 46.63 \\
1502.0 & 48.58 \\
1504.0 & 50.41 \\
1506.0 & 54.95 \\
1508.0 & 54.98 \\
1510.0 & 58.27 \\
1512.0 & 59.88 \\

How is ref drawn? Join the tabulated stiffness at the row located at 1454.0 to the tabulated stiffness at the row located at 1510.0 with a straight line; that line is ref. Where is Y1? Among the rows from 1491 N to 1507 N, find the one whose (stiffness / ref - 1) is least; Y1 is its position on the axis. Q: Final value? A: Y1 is 1492.0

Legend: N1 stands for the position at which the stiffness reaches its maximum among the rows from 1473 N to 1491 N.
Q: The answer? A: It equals 1474.0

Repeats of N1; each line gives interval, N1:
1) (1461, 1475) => 1464.0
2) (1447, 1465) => 1448.0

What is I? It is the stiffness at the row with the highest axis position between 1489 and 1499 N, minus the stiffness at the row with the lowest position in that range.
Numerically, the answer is 7.3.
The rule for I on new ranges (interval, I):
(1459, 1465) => 1.8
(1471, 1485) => -16.5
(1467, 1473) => -2.2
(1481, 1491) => -9.2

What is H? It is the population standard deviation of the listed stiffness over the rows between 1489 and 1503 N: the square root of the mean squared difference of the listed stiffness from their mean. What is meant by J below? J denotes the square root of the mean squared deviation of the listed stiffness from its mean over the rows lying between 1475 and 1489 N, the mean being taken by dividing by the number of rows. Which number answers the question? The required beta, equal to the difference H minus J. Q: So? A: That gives -1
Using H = 4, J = 5.1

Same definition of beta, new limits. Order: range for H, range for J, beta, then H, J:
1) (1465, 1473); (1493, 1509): -3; 1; 4.5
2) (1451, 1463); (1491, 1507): 2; 7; 5.0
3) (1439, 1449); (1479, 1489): -2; 1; 2.7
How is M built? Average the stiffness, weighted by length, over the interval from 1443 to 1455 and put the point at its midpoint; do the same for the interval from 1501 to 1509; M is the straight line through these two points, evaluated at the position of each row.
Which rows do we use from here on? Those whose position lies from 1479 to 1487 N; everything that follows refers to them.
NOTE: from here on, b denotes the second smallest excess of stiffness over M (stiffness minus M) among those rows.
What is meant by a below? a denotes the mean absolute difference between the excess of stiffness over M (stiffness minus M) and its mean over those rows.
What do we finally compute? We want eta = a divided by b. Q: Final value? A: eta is -0.06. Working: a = 1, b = -18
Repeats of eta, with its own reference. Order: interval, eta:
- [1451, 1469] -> -0.40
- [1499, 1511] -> -1.02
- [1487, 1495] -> -0.08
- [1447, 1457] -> -2.13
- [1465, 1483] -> -0.17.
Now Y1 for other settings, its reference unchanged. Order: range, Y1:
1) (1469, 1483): 1482.0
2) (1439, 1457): 1440.0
